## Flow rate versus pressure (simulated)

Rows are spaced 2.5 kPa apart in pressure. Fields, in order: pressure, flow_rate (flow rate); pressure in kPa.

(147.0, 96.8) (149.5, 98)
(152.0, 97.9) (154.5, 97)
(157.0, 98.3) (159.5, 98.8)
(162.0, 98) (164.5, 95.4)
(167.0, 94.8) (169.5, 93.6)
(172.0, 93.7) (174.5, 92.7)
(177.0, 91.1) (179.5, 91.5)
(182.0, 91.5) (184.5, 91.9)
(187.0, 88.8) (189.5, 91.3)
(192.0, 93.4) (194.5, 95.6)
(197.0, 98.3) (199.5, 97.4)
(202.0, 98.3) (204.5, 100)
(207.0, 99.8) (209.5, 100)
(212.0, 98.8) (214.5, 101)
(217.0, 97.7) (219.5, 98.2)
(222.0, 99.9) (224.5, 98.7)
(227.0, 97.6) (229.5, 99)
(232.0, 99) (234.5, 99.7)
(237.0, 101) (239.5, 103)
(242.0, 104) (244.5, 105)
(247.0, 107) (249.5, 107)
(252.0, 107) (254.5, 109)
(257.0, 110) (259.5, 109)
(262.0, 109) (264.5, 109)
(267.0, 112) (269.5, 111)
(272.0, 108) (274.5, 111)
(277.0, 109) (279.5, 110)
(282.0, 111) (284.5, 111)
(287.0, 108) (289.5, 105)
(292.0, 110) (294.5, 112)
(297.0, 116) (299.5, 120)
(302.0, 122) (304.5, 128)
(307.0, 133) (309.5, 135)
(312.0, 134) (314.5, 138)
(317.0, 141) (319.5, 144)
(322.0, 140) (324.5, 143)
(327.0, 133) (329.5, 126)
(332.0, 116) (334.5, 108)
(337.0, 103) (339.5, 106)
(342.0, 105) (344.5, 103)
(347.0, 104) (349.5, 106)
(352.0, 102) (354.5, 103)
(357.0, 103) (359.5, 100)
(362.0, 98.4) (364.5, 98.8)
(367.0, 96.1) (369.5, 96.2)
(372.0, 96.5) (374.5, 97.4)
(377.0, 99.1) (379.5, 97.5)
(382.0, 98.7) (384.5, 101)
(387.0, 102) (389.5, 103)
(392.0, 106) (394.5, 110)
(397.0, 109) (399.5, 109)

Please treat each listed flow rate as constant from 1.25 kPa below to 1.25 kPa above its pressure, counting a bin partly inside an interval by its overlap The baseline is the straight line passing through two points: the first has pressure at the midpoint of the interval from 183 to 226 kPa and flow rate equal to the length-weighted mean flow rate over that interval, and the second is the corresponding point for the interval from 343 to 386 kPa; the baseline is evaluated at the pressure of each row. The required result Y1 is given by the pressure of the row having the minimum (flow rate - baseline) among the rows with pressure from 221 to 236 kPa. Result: 227.0 kPa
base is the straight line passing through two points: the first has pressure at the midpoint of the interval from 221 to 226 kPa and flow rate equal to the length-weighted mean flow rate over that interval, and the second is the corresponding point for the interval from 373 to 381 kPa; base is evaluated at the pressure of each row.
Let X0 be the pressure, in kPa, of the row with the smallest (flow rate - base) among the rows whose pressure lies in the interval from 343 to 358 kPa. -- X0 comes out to 352.0 kPa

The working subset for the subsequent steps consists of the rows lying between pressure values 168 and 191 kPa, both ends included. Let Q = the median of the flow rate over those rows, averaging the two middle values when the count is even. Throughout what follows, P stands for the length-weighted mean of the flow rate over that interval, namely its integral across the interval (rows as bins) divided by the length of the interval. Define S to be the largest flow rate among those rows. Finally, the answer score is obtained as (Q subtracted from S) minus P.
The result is -90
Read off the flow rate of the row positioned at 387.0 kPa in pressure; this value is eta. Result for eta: 102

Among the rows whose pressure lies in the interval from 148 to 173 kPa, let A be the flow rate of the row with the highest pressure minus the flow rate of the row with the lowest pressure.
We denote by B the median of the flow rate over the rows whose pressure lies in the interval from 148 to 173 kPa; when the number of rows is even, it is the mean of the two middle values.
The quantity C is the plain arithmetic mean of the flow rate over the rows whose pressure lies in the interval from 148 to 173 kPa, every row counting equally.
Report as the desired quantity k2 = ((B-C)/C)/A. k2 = -0.0022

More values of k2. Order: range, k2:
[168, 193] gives 0.0136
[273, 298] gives 0.0004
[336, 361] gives 0.0016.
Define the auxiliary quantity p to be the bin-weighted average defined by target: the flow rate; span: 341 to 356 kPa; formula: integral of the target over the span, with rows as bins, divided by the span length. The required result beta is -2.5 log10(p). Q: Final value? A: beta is -5.04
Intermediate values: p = 104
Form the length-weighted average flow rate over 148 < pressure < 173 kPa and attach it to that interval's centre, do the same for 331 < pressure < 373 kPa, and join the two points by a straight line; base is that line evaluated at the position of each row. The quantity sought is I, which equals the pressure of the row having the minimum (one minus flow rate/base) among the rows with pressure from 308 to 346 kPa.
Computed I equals 319.5 kPa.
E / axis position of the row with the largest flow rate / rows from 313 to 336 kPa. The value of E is 319.5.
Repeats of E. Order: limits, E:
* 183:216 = 214.5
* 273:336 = 319.5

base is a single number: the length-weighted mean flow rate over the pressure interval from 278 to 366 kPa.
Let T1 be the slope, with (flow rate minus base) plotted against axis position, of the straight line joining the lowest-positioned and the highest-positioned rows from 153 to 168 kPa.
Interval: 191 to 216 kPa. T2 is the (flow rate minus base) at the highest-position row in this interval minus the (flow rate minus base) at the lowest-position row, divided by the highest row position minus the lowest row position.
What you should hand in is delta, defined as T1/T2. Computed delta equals -0.5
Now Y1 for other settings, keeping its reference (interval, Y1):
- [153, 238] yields 187.0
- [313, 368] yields 367.0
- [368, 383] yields 369.5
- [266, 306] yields 289.5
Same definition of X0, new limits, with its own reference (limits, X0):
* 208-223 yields 217.0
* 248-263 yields 249.5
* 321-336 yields 334.5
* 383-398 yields 384.5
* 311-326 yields 312.0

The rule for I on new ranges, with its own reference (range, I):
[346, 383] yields 349.5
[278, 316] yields 314.5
